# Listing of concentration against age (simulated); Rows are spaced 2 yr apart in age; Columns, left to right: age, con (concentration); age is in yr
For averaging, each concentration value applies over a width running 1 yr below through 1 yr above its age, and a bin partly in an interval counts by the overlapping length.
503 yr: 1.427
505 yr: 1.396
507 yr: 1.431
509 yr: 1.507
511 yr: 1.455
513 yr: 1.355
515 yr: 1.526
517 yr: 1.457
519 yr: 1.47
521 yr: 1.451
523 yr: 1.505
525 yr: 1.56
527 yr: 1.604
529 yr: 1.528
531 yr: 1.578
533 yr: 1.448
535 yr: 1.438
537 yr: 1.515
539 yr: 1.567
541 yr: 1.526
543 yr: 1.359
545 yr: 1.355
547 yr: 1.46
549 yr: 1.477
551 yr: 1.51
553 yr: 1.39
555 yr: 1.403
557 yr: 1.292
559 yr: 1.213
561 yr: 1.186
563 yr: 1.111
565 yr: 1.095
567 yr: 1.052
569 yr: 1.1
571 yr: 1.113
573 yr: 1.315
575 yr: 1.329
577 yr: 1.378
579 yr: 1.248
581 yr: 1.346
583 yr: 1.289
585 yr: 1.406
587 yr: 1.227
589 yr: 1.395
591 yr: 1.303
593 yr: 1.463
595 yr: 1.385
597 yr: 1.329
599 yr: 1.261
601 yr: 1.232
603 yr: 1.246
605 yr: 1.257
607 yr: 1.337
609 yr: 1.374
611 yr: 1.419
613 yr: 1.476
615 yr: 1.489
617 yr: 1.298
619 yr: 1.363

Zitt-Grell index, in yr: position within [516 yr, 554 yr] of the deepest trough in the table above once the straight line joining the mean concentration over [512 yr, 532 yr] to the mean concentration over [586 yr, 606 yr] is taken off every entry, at 543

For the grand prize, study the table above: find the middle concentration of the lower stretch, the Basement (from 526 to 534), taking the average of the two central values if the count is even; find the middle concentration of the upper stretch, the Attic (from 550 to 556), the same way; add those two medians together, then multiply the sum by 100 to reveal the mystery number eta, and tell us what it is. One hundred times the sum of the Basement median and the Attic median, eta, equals 296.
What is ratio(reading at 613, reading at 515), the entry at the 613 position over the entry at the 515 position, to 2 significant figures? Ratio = 0.97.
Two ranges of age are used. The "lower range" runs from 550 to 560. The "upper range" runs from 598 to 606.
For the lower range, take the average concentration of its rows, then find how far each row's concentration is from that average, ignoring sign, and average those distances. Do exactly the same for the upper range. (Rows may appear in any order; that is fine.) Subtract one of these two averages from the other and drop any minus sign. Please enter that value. 0.0773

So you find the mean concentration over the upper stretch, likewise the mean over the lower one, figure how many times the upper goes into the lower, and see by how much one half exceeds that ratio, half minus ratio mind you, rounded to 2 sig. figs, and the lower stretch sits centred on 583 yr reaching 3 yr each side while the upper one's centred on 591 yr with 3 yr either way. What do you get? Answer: -0.47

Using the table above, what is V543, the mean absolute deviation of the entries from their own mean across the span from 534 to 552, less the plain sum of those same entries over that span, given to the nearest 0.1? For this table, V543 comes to -13.1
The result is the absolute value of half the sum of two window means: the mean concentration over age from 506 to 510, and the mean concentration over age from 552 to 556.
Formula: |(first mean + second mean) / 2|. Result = 1.43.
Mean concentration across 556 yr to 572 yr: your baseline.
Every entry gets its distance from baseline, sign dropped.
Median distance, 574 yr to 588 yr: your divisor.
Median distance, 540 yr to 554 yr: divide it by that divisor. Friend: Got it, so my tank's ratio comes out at 1.7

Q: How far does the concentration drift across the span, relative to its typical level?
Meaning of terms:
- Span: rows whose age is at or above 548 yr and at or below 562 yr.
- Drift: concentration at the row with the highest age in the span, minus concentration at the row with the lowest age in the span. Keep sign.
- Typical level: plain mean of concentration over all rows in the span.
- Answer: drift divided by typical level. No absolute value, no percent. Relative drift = -0.22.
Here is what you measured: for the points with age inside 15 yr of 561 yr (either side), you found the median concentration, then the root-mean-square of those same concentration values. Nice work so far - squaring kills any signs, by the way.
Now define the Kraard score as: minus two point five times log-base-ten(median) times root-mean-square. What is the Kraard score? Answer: -0.36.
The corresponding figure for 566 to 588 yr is -0.35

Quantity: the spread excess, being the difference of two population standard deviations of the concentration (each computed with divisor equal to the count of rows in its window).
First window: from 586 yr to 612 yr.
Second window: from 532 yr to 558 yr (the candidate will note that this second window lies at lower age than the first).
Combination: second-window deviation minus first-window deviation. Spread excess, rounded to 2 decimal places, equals 0.00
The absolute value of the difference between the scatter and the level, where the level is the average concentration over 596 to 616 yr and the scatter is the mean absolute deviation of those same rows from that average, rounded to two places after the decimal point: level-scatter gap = 1.26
